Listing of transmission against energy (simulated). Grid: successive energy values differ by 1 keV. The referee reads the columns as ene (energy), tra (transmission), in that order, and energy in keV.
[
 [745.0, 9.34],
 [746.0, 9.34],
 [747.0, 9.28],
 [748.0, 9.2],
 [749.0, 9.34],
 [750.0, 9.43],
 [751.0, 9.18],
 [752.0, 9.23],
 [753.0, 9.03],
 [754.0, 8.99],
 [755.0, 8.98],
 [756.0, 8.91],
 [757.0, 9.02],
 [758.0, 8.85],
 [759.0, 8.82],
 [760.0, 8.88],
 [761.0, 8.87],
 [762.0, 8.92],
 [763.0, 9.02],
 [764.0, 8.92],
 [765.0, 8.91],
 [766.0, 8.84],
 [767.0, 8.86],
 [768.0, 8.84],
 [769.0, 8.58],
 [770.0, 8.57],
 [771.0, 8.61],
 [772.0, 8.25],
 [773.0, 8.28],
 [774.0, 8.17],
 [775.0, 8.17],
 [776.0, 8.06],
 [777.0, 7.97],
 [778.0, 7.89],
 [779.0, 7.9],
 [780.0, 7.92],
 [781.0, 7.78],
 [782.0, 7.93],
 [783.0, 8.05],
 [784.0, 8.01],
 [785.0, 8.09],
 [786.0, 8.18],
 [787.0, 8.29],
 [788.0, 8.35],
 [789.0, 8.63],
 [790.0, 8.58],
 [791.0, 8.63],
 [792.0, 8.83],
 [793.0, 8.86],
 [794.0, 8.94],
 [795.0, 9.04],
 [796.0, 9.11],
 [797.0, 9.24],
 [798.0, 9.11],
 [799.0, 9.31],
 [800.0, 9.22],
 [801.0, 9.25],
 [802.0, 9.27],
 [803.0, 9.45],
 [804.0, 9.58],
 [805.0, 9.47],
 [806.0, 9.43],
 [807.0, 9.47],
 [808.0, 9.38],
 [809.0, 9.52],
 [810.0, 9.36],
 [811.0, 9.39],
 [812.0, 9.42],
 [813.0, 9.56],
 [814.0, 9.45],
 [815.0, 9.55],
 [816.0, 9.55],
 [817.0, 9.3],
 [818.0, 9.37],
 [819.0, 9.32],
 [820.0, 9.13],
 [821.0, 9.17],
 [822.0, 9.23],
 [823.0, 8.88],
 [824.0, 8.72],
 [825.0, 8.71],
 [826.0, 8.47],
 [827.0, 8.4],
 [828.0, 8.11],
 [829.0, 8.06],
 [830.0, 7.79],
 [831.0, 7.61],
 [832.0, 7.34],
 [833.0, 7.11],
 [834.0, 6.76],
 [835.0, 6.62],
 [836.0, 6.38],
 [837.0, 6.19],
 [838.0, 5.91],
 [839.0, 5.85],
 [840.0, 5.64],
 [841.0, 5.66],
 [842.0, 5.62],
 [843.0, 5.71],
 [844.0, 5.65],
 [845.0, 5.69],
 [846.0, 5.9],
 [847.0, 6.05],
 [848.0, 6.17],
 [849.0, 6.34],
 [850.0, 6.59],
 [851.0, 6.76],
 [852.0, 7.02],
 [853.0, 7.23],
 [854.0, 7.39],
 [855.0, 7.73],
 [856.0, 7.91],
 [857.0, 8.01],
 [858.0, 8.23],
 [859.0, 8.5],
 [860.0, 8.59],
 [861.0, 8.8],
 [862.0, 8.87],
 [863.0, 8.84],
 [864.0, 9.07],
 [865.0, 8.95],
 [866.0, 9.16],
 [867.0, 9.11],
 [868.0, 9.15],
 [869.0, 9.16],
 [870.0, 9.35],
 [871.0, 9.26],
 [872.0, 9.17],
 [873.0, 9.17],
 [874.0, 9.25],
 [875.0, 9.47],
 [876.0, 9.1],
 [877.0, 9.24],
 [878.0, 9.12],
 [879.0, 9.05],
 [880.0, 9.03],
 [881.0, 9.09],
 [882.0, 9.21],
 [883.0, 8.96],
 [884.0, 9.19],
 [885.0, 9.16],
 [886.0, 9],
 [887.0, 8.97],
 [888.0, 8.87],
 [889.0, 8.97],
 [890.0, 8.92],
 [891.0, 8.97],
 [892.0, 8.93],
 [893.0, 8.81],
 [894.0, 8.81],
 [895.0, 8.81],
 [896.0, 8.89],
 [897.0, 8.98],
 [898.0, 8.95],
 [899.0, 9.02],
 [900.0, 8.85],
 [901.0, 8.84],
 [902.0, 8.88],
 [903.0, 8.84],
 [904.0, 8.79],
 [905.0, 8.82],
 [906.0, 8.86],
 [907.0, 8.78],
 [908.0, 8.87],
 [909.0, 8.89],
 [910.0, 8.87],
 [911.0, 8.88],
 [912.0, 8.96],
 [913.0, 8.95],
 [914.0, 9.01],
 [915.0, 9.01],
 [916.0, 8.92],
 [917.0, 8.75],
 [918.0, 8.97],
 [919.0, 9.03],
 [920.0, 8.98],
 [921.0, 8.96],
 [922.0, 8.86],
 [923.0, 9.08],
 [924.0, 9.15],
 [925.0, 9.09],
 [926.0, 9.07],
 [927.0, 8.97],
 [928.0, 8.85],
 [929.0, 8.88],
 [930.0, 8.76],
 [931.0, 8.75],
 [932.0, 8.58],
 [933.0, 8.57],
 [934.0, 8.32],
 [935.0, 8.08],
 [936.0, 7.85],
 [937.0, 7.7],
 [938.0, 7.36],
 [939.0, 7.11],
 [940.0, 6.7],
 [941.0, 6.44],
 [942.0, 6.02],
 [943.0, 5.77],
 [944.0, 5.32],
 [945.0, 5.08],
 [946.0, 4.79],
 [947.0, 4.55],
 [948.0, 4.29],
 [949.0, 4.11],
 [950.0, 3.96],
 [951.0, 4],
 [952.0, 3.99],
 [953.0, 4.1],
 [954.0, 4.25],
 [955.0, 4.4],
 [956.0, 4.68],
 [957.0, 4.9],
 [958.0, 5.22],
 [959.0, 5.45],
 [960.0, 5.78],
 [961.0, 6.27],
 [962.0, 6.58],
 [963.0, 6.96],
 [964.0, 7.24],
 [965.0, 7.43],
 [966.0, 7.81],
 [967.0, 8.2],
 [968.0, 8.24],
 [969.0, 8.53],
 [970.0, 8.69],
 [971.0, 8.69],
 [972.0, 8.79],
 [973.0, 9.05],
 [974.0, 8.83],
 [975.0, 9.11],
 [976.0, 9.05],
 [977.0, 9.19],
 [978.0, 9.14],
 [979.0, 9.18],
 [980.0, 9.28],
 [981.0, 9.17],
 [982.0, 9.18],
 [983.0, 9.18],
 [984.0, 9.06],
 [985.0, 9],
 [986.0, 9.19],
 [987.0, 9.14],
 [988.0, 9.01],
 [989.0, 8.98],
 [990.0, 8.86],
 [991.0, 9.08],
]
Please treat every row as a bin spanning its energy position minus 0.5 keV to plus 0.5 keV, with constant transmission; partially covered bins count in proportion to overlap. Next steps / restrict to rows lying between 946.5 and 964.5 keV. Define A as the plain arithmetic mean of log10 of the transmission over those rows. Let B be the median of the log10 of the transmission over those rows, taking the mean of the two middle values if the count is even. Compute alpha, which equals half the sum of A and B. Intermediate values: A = 0.694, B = 0.664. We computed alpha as 0.679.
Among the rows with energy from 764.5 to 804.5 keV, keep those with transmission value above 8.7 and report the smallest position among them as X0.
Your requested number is 765.0 keV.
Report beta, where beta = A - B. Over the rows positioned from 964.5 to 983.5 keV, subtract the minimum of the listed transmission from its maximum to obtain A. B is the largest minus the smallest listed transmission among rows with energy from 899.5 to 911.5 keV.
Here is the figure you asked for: 1.7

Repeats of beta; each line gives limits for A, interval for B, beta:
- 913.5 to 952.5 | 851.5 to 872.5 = 2.9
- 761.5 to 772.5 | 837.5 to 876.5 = -3.1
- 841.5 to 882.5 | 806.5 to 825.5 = 3.0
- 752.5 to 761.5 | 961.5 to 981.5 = -2.5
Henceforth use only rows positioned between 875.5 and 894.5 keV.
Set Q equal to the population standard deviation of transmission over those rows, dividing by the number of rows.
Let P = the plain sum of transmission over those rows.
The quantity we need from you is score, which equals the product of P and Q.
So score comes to 21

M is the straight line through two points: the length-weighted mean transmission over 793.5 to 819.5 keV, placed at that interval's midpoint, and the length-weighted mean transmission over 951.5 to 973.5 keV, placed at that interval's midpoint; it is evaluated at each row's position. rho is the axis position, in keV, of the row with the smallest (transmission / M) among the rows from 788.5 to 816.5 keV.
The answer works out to 790.0 keV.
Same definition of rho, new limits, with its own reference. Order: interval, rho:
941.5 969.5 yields 950.0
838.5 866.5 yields 840.0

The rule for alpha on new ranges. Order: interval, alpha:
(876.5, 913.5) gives 0.951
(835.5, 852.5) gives 0.777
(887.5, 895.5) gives 0.949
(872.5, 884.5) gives 0.961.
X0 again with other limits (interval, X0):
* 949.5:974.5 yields 972.0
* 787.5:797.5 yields 792.0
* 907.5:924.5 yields 908.0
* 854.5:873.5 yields 861.0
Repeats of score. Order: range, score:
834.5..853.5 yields 57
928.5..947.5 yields 193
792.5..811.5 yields 34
